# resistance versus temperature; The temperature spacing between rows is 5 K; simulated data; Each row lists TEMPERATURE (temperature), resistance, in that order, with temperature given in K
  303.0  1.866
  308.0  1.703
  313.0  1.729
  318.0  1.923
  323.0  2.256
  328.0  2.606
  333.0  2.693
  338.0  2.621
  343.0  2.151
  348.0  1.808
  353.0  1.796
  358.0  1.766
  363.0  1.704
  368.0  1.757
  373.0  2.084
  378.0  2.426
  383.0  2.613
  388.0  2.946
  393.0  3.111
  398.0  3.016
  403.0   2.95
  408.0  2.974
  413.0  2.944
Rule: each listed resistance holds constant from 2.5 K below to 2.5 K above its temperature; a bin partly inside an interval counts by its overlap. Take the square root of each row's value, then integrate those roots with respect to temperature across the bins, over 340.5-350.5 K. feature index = 14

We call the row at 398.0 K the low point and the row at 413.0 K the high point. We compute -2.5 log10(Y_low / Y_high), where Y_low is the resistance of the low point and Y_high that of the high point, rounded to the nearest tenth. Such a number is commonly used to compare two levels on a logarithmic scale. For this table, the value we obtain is 0.0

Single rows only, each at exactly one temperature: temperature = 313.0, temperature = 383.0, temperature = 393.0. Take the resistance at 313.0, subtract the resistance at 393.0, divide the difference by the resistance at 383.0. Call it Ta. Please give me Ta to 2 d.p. -0.53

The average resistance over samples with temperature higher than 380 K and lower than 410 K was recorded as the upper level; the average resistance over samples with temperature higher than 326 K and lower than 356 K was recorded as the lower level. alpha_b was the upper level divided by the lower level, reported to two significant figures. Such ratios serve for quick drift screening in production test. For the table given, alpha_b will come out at 1.3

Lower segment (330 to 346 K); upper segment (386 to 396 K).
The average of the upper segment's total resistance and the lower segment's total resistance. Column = 6.8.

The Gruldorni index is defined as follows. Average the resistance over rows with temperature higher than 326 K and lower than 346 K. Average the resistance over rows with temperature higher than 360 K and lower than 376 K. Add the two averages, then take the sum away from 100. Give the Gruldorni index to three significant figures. 95.6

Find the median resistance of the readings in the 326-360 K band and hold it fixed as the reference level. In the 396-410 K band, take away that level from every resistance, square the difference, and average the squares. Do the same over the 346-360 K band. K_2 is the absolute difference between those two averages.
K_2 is 0.6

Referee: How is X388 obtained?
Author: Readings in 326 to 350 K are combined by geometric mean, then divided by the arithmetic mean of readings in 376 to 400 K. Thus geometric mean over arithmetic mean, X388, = 0.83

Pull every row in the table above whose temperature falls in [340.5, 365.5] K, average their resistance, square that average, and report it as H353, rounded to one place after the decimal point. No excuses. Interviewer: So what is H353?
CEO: 3.4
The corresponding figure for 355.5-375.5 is 3.3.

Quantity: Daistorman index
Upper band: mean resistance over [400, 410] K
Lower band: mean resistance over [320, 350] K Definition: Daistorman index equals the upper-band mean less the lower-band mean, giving 0.606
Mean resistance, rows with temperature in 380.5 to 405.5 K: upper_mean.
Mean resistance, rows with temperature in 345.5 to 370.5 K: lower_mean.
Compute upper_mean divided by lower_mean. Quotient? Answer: 1.66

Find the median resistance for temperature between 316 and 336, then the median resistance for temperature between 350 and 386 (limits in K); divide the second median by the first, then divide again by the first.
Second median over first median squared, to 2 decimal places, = 0.30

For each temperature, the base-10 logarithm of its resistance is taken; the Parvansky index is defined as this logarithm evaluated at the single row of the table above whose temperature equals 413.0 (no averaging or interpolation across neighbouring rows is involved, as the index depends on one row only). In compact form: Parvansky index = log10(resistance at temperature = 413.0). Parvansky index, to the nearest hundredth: 0.47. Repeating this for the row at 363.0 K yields 0.23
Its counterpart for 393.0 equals 0.49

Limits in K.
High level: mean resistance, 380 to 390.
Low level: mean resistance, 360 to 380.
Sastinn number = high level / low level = 1.39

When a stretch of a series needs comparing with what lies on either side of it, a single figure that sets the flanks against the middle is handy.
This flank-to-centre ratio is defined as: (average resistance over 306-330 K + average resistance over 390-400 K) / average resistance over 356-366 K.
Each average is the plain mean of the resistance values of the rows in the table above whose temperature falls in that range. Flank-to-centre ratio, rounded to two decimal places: 2.94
